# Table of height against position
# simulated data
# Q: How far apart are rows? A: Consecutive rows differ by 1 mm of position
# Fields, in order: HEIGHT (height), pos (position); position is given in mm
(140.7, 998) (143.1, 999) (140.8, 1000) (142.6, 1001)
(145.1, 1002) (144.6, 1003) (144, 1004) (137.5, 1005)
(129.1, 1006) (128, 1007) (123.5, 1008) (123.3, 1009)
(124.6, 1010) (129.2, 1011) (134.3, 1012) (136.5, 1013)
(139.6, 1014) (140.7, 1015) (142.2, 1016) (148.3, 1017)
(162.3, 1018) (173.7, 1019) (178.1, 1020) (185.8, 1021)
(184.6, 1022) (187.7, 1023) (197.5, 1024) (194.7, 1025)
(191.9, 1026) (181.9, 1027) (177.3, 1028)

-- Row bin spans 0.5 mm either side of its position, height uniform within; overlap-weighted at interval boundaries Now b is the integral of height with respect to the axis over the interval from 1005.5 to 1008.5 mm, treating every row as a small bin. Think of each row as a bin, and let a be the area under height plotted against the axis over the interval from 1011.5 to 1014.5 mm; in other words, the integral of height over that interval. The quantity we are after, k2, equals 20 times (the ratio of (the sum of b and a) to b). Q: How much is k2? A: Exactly 42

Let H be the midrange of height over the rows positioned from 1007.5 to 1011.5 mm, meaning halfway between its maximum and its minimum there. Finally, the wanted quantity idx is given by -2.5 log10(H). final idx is -5.25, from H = 126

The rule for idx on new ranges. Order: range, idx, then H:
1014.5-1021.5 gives -5.53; 163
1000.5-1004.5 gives -5.39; 144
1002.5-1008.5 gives -5.32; 134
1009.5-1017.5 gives -5.34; 136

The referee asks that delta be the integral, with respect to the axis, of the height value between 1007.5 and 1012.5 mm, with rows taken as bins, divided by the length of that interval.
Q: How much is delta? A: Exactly 127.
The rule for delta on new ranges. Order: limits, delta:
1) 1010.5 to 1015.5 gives 136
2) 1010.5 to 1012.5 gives 132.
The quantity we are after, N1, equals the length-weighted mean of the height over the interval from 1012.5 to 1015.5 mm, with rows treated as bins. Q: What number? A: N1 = 139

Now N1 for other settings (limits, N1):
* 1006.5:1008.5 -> 126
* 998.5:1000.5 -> 142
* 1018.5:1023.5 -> 182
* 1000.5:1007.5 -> 139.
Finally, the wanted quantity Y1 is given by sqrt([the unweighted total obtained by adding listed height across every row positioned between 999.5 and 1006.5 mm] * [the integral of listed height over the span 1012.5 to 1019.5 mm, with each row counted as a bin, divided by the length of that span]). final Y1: 383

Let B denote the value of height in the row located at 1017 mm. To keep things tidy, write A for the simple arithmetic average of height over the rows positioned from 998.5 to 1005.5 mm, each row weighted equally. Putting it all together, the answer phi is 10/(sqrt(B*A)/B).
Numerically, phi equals 10.2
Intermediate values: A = 143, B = 148.3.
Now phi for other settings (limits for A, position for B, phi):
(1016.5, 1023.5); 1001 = 9.0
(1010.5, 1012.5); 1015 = 10.3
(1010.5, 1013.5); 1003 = 10.4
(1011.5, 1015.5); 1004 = 10.2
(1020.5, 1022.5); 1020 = 9.8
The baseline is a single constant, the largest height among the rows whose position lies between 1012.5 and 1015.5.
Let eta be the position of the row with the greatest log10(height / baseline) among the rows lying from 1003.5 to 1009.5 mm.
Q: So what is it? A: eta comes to 1004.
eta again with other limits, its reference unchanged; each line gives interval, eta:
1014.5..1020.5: 1020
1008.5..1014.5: 1014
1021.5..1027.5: 1024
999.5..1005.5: 1002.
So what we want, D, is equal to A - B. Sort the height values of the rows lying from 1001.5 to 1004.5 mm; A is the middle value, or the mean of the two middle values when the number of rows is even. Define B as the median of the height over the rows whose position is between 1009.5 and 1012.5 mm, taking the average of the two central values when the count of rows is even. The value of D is 15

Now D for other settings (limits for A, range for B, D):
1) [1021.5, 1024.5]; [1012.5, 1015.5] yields 48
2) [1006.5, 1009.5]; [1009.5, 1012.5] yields -6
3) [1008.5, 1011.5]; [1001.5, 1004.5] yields -20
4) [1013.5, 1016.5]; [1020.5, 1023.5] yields -45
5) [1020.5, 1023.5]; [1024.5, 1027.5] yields -6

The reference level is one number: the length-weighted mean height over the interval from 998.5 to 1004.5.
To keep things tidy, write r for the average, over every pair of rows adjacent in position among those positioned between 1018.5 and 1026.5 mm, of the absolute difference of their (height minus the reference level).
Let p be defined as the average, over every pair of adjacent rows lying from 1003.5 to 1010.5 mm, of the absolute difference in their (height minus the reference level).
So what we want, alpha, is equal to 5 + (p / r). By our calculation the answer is 5.8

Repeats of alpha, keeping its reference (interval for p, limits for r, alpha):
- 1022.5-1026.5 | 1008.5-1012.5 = 6.4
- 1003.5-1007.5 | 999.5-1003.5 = 8.3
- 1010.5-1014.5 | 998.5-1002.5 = 6.6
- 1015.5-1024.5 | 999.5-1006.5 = 7.1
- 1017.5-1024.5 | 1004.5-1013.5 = 6.8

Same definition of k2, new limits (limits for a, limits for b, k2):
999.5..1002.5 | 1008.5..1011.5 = 43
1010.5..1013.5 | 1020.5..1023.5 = 34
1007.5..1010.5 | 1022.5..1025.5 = 33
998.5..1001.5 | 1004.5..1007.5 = 42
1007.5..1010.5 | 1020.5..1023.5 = 33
